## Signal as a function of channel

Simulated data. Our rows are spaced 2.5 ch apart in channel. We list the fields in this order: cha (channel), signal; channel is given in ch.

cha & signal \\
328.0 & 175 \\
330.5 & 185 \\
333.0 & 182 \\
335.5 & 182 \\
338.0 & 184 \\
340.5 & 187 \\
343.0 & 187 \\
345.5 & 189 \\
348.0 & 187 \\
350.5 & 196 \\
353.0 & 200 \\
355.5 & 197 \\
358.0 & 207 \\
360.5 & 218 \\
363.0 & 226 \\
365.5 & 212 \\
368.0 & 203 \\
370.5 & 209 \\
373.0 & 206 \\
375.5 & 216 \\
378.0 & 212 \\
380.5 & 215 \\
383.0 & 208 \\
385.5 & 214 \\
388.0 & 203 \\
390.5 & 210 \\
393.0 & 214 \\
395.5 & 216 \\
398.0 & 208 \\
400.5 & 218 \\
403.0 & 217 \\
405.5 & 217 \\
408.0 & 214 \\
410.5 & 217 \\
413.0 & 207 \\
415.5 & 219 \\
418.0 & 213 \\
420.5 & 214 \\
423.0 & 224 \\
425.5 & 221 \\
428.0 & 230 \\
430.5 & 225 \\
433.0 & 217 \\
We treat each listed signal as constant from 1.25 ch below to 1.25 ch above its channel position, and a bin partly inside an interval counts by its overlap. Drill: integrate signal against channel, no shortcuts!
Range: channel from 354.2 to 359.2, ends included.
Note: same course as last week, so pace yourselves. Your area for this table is 1010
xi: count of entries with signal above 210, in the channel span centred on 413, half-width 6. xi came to 4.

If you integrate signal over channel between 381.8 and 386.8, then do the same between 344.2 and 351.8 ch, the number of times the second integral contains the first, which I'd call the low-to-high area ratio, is 1.4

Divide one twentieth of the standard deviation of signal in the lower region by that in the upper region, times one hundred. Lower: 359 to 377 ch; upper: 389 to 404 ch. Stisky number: 10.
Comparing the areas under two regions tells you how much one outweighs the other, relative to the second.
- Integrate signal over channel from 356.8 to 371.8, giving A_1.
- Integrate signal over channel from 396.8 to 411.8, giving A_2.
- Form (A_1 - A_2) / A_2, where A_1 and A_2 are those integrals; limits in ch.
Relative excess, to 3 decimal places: -0.012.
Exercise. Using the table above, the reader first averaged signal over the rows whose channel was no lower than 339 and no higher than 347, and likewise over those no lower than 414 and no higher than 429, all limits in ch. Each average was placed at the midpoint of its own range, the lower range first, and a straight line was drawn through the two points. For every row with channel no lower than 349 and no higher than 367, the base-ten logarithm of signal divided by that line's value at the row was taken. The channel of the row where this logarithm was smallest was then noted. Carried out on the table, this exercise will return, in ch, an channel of 355.5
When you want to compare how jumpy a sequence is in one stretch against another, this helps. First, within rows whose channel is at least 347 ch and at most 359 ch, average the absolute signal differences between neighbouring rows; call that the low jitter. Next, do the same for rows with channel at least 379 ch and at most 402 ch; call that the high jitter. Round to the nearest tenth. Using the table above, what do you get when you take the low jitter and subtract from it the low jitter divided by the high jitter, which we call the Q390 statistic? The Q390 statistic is 5.6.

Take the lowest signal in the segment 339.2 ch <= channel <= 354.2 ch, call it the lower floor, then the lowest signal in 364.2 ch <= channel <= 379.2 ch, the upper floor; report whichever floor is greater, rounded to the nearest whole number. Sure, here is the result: 203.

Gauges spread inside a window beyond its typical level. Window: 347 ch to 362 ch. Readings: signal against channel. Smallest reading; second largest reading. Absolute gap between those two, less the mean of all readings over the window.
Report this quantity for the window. -181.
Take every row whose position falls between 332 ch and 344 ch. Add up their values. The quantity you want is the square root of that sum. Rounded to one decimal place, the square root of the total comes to 30.4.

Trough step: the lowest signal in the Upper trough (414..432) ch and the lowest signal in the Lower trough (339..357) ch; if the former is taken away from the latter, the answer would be -26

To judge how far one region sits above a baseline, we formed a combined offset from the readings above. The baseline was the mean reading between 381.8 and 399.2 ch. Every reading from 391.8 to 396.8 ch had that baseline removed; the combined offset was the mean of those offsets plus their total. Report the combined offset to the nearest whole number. 14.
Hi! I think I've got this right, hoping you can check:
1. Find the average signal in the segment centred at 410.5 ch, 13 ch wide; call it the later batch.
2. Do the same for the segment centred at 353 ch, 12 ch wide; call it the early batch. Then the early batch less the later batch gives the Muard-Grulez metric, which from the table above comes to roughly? -17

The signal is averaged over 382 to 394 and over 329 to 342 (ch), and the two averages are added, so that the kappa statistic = 394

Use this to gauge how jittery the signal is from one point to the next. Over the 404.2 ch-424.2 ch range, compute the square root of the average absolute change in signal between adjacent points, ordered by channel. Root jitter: 2.54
